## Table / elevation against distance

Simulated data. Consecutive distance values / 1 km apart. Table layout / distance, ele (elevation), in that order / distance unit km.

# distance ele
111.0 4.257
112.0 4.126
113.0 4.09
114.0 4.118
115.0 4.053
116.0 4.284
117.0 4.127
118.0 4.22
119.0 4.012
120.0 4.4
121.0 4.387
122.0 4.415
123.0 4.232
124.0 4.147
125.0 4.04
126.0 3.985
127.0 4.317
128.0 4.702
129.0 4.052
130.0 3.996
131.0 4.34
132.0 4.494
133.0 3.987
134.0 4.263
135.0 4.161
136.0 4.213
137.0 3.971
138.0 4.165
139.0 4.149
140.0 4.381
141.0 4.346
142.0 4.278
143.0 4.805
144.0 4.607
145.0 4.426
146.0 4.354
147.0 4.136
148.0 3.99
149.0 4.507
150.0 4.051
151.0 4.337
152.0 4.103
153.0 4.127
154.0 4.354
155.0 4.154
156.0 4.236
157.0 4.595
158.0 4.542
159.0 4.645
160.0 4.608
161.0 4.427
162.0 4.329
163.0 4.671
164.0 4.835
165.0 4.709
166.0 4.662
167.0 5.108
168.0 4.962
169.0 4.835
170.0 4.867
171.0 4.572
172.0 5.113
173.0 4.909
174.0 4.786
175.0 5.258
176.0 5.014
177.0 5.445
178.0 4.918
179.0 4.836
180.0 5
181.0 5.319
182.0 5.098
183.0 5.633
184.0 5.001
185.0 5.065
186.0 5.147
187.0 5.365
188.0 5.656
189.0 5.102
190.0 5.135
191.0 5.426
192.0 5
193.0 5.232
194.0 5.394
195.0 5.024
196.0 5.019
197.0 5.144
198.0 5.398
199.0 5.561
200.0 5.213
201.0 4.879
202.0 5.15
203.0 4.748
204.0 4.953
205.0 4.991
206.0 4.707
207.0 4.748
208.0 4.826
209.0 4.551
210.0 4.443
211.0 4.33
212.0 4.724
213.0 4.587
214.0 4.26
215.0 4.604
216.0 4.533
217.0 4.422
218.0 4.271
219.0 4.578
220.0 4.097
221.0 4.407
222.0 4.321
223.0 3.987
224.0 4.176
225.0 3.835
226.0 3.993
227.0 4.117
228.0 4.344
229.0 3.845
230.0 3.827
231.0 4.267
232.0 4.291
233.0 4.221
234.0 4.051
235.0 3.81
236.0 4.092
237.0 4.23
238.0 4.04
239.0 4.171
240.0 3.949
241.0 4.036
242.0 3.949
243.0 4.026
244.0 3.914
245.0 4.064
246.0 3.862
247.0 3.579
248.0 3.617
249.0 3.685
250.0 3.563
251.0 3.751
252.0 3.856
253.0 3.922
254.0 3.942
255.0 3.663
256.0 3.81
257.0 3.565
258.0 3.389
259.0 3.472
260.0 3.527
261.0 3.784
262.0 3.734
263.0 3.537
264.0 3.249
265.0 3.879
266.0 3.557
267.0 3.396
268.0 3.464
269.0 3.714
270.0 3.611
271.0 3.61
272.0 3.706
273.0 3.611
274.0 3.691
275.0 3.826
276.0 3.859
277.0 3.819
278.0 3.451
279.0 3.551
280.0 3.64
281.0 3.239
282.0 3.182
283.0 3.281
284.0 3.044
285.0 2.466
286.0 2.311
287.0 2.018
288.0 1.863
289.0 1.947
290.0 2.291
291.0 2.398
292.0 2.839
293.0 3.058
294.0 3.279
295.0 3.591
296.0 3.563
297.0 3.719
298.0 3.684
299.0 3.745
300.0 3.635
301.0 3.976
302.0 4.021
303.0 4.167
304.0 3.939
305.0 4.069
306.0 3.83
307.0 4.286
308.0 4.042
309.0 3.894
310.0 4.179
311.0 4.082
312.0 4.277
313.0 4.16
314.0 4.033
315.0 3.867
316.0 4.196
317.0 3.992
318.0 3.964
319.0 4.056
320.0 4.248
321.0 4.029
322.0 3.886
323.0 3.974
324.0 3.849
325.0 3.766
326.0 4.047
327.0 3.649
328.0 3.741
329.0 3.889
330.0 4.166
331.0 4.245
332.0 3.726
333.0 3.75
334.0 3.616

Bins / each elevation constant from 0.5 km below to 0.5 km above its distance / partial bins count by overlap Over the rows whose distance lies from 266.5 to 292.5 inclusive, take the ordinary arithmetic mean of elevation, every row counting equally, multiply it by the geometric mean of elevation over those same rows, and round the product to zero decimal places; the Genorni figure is 10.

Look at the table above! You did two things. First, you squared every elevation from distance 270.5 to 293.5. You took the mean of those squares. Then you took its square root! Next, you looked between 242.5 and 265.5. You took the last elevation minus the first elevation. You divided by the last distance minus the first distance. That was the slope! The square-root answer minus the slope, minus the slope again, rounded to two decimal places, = 3.16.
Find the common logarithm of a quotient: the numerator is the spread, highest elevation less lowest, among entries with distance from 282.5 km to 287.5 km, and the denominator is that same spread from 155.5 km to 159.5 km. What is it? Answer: 0.5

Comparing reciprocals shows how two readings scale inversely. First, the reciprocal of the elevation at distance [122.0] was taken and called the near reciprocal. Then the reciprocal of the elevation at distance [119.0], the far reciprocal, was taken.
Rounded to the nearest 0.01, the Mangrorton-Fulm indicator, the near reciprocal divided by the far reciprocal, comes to 0.91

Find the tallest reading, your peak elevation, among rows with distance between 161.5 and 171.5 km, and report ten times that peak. 51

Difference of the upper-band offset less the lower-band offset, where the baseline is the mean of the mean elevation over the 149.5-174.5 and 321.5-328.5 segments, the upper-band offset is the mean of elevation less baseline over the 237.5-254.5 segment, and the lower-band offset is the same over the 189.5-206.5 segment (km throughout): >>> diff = -1.24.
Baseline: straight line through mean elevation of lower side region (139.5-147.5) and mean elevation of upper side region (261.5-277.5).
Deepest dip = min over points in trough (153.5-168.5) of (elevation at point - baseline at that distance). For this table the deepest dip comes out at -0.2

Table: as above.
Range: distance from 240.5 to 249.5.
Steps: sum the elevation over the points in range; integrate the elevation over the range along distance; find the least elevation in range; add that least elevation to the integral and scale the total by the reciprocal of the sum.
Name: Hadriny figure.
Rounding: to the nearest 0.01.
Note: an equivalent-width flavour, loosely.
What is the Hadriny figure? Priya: 1.10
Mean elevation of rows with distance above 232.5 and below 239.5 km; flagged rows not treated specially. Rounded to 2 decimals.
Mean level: 4.09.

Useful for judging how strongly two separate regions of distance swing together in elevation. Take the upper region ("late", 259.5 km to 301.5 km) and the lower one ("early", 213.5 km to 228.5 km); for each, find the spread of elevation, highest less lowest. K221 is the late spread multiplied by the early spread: 1.6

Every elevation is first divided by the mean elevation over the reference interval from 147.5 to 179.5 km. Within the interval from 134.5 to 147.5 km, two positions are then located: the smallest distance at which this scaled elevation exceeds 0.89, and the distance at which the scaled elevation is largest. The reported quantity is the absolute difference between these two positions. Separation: 8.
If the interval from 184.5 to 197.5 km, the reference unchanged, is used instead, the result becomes 3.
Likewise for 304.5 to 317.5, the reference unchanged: 0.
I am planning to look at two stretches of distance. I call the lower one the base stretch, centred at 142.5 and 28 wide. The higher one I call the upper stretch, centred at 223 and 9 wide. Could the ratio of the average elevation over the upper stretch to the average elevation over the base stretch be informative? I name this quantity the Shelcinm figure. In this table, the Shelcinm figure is 0.98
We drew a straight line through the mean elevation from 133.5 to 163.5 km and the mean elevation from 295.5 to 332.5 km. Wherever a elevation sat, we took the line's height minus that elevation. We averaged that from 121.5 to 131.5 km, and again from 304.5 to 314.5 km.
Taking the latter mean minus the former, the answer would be -0.3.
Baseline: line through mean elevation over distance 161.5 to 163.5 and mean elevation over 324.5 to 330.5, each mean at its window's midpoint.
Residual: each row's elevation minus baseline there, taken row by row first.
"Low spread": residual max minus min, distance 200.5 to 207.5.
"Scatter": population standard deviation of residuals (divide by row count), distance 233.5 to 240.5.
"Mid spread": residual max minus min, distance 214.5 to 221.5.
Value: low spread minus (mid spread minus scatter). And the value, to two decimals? 0.07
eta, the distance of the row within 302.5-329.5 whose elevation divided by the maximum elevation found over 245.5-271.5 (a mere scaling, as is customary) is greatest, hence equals 307.0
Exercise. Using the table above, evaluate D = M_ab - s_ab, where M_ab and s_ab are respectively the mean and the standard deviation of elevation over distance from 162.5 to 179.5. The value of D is 4.69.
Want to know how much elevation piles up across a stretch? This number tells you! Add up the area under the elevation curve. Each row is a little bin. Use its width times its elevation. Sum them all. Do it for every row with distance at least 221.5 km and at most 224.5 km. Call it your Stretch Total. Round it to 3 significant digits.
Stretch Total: 12.5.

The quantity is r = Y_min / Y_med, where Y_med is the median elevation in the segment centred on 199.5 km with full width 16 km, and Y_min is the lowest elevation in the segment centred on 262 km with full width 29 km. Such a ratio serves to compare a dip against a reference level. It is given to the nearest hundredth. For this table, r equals 0.65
